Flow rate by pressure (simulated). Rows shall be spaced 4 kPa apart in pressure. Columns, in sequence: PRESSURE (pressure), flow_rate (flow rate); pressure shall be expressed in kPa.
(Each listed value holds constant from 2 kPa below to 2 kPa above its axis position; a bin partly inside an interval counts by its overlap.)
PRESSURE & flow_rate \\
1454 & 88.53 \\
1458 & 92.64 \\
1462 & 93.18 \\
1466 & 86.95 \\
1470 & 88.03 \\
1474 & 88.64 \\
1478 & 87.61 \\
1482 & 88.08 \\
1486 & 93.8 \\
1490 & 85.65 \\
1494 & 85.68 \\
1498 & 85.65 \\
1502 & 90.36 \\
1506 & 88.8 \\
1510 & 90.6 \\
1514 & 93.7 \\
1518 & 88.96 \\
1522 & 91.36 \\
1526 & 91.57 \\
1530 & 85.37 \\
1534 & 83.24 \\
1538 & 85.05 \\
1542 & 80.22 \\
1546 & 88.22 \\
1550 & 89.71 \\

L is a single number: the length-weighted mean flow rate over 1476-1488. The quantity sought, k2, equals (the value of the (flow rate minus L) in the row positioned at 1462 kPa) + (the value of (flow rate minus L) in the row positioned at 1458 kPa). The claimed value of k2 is 6.2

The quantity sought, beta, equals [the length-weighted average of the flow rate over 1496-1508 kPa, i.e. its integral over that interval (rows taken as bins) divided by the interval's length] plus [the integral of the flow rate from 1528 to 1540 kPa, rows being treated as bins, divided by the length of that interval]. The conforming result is 173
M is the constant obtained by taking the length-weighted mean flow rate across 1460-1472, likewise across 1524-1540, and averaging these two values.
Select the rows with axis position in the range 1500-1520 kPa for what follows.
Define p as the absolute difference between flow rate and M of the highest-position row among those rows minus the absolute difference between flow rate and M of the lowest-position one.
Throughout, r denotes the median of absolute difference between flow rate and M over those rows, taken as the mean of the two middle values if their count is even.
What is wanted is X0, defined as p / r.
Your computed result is -0.6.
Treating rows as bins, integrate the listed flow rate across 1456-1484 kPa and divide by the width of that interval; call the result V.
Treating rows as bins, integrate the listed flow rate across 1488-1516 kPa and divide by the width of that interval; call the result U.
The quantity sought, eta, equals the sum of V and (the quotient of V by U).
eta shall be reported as 90.3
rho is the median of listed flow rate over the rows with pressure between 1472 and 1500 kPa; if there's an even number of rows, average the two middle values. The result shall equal 87.6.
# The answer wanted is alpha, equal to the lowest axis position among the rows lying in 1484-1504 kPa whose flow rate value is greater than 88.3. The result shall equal 1486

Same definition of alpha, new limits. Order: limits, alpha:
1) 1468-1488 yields 1474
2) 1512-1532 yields 1514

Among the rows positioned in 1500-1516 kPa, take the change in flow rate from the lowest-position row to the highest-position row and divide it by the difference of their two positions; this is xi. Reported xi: 0.28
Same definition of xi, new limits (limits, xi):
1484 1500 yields -0.68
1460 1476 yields -0.38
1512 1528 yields -0.18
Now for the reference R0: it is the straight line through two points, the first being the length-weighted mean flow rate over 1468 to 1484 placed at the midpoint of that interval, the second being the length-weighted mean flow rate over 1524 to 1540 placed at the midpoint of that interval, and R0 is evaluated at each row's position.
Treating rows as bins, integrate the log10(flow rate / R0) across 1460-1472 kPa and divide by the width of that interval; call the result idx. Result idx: 0.005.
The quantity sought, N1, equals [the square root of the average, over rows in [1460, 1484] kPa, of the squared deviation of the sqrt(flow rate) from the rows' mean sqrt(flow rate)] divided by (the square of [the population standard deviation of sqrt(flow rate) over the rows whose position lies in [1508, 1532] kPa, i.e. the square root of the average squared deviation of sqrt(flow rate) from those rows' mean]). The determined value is 5.7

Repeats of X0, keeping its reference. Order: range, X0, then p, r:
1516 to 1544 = 1.9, 6.5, 3.5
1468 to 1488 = 24.3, 5.8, 0.2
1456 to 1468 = -0.8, -3.9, 4.8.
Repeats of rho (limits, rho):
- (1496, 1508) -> 88.8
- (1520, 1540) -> 85.4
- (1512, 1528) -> 91.5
